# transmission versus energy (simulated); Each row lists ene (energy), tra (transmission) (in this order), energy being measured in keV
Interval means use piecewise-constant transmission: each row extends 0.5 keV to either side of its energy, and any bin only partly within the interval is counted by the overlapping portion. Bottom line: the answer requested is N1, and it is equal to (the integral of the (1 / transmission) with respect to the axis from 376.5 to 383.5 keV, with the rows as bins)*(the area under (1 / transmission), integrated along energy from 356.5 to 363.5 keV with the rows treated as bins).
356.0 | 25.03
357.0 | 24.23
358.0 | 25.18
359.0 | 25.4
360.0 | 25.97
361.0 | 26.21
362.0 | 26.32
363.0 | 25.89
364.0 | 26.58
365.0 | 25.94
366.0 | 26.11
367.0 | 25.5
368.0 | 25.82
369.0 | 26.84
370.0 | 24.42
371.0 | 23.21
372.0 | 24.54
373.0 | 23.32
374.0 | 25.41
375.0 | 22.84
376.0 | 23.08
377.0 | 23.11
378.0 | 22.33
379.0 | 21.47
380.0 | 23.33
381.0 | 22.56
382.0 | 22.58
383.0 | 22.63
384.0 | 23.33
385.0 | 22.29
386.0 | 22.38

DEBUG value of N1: 0.085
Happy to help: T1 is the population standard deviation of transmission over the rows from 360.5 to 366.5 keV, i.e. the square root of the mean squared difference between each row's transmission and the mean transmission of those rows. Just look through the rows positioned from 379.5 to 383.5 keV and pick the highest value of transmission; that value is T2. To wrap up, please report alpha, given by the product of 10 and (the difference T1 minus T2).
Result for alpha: -231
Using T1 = 0.23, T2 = 23.33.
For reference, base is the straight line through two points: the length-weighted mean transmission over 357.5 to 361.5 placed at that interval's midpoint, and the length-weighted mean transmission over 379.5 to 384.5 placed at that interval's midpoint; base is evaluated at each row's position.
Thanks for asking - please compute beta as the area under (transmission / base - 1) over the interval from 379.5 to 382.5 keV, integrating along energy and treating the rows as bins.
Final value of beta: -0.02 keV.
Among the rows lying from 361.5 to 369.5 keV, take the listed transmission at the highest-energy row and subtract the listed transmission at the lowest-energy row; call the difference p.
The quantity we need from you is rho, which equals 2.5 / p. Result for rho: 4.8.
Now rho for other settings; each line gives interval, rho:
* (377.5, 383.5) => 8.3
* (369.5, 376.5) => -1.9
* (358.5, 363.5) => 5.1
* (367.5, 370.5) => -1.8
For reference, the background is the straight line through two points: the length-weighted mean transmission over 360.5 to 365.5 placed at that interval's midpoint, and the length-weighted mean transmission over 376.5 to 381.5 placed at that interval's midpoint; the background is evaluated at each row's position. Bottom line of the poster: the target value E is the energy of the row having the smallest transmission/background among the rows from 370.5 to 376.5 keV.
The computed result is 371.0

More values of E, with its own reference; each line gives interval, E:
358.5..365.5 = 359.0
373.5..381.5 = 379.0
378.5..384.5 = 379.0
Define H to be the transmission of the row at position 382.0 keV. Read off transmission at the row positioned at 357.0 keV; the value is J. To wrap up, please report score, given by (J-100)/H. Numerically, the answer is -3.36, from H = 22.58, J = 24.23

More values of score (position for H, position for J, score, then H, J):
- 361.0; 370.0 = -2.88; 26.21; 24.42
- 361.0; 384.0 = -2.93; 26.21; 23.33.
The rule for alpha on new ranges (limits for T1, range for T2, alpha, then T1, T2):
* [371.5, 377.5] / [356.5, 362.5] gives -254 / 0.93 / 26.32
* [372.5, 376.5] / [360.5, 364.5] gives -256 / 1.02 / 26.58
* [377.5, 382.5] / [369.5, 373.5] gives -239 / 0.60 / 24.54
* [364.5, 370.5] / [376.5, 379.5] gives -224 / 0.73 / 23.11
